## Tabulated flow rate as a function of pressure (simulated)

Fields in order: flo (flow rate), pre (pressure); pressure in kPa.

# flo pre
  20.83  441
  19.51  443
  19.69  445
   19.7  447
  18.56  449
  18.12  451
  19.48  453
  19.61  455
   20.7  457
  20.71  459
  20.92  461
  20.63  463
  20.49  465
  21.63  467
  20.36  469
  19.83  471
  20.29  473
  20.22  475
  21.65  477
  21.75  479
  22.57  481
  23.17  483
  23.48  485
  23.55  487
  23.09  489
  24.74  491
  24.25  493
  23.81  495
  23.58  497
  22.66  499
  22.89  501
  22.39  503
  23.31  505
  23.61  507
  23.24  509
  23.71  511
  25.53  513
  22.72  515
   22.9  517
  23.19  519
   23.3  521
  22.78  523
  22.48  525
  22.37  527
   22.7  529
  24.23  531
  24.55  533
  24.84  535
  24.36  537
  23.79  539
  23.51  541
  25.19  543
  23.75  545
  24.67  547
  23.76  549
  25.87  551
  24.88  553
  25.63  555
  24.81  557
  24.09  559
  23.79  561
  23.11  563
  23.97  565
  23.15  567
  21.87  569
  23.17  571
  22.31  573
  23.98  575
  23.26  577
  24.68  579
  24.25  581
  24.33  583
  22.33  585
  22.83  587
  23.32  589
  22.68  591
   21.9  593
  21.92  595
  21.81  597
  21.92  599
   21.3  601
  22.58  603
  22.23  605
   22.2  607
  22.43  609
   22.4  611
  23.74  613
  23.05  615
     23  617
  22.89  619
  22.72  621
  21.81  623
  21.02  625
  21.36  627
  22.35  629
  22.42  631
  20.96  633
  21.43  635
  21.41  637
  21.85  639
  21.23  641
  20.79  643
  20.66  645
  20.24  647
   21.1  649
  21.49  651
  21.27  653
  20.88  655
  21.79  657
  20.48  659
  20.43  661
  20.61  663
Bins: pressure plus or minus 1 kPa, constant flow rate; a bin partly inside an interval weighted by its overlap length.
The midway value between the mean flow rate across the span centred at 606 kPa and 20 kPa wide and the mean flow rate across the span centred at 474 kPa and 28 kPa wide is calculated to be 21.92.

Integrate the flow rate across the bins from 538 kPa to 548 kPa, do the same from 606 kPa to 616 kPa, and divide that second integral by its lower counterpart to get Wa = 0.94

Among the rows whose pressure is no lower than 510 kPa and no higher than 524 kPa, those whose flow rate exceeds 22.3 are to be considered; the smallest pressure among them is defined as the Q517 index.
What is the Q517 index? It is 511 kPa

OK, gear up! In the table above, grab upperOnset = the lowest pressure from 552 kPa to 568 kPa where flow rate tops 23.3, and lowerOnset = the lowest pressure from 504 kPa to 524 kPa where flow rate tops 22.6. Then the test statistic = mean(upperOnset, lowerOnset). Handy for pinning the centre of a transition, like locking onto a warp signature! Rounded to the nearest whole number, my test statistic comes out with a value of 529 kPa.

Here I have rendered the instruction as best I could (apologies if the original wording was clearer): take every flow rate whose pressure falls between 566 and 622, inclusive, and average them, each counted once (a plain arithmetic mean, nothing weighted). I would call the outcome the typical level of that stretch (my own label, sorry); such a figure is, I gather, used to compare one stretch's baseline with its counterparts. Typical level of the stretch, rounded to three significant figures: 22.8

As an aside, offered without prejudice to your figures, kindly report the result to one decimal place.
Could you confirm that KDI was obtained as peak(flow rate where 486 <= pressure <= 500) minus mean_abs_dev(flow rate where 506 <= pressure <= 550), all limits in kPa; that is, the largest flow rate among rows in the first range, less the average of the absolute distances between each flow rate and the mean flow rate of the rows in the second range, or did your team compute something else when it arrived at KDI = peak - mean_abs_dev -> 24.0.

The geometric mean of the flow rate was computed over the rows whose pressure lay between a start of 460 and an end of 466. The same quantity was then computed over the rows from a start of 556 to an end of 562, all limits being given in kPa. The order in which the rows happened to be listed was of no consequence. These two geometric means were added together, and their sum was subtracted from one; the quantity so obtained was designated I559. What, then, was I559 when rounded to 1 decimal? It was -43.9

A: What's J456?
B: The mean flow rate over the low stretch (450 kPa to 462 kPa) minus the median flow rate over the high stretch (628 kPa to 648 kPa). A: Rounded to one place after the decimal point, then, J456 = -1.4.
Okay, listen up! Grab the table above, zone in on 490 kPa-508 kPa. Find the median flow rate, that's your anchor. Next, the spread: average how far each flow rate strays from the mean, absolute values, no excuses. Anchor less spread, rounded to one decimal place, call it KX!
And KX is 23.0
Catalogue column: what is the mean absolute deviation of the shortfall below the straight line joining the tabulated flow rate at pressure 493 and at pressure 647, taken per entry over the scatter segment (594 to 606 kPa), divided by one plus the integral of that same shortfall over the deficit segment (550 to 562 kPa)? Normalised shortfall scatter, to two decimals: -0.01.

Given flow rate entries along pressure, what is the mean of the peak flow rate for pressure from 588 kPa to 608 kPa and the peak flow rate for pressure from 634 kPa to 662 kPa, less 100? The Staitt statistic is -77.4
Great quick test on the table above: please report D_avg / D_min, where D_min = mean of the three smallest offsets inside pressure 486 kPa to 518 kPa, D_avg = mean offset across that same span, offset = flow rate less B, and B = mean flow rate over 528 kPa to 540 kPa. 0.39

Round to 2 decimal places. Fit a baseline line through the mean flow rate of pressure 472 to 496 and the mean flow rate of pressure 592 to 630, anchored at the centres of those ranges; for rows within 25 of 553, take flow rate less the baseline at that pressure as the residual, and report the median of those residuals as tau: 1.56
